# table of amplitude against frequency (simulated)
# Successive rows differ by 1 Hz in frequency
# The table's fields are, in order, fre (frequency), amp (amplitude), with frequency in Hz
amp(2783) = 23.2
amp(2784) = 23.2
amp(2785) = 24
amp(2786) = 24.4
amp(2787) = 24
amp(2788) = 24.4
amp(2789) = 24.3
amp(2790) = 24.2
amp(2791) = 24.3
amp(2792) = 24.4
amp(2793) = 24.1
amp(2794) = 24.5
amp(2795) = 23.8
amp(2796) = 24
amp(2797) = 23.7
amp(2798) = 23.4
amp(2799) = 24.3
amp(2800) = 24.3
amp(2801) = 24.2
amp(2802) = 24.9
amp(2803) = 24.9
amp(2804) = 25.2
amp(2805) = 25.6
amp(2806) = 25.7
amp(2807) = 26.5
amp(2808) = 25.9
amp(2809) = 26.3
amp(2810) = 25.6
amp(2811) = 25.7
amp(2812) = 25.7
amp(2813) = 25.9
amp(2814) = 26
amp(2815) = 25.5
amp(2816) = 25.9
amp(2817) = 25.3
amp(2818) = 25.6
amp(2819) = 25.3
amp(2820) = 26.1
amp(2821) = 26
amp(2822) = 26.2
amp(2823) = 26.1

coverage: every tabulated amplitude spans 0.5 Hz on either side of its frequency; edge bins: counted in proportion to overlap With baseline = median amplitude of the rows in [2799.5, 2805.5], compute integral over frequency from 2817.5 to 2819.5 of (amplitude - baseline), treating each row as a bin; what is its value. 1.1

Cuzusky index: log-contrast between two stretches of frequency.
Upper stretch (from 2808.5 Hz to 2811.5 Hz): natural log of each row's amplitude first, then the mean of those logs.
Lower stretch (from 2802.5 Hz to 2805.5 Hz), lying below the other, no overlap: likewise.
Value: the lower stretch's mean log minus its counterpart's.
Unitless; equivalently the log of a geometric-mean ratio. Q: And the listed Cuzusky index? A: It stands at -0.025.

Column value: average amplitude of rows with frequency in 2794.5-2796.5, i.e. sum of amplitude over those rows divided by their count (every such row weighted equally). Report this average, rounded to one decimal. 23.9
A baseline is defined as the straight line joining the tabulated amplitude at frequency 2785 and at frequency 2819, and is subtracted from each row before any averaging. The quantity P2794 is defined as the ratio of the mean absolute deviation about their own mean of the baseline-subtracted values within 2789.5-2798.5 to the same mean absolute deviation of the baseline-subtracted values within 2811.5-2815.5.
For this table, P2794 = 2.1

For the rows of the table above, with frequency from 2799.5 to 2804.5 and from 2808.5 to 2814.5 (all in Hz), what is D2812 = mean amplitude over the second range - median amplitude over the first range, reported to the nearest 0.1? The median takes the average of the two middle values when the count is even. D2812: 1.0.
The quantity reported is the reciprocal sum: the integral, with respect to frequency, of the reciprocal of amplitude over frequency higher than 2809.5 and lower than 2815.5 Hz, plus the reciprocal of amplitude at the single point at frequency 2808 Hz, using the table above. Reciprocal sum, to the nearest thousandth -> 0.272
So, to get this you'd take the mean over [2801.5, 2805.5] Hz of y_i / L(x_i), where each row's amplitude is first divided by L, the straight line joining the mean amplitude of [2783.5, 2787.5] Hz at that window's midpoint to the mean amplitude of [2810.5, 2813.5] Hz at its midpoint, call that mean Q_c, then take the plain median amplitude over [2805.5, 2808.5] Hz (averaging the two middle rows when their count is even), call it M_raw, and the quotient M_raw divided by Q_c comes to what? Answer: 25.9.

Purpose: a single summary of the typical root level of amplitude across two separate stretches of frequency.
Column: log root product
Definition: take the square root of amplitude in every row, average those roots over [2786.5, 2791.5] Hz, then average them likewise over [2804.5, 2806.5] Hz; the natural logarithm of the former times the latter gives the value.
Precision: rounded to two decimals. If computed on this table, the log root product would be 3.22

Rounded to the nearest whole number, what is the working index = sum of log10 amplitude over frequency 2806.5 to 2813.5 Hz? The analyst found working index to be 10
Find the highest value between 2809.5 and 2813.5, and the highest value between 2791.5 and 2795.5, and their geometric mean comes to 25.19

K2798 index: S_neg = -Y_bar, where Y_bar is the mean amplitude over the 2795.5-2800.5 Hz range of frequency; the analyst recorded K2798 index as -23.9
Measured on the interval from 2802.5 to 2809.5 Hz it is -25.7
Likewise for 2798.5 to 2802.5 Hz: -24.4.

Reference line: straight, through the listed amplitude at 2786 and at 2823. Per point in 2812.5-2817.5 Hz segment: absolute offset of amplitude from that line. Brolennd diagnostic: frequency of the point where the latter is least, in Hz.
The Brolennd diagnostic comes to 2816 Hz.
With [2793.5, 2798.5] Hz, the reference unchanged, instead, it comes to 2794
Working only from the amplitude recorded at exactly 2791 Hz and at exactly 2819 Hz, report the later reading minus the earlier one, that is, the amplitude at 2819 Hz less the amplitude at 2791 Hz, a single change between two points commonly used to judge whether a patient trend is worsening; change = 1.00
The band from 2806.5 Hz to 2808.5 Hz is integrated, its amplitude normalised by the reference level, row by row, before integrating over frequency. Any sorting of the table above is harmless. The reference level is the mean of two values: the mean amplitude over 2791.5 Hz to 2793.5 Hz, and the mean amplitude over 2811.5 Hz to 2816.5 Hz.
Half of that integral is 1.047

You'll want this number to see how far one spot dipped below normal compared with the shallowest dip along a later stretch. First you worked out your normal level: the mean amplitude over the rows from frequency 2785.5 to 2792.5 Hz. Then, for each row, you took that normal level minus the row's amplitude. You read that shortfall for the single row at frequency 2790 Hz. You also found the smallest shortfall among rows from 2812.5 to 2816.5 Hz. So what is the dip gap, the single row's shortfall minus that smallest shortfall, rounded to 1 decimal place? 1.8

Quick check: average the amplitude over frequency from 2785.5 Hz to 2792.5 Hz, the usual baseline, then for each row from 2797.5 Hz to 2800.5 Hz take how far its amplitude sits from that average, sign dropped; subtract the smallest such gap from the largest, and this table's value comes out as 0.87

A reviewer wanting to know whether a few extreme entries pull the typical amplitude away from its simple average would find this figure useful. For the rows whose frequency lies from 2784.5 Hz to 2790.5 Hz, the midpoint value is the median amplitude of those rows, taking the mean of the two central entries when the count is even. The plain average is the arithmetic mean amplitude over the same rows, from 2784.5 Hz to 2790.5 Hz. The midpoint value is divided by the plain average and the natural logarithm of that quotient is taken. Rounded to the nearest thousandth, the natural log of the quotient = 0.001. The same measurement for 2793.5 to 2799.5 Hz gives -0.002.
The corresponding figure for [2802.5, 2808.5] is 0.001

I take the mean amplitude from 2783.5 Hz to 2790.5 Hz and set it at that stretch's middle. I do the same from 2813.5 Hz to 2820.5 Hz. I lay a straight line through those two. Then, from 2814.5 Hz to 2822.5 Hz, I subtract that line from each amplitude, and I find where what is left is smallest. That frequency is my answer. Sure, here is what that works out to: 2819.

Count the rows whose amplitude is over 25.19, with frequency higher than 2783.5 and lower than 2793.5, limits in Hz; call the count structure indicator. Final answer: 0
